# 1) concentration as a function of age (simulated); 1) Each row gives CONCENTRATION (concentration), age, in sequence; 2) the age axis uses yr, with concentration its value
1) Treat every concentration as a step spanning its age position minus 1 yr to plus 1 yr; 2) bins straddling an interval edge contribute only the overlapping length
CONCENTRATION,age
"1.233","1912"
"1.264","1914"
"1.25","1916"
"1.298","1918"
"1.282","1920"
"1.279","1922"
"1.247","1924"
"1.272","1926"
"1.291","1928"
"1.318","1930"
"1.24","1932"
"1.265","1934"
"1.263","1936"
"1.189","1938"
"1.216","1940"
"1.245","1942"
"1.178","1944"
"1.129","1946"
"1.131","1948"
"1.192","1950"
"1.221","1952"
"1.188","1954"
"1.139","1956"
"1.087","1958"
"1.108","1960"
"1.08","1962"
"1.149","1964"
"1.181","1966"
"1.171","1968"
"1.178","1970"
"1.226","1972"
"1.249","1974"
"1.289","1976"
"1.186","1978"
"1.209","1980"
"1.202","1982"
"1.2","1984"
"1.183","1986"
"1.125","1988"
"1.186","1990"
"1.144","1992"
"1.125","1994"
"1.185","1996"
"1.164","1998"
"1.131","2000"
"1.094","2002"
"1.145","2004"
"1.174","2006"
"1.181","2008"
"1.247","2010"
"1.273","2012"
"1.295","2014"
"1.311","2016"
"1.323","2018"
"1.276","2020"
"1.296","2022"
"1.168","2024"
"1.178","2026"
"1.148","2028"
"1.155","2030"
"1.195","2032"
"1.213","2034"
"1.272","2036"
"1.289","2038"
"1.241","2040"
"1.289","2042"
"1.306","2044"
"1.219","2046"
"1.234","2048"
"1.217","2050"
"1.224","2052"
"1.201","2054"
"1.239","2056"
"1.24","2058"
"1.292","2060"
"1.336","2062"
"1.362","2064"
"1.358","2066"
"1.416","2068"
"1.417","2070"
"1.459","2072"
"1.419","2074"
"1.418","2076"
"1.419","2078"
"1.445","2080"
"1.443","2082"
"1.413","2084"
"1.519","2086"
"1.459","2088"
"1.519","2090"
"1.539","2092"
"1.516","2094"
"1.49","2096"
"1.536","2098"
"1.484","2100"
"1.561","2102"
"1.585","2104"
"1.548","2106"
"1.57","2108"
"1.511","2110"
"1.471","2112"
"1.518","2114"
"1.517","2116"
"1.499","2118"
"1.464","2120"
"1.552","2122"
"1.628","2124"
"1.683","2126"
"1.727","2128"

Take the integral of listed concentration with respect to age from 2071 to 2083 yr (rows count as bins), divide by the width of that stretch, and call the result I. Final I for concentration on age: 1.43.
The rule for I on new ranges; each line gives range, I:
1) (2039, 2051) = 1.25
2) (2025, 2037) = 1.19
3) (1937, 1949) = 1.18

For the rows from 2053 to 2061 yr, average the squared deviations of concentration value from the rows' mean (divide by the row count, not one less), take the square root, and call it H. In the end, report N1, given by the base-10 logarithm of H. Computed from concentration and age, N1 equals -1.49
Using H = 0.032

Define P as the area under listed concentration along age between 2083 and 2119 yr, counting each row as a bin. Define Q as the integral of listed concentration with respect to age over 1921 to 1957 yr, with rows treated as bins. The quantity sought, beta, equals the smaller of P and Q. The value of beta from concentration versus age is 44.0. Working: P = 55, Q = 44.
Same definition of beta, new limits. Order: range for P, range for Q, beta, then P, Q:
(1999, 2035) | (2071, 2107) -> 43.6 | 44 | 54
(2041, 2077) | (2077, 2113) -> 47.3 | 47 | 54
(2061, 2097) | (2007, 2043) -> 44.7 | 52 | 45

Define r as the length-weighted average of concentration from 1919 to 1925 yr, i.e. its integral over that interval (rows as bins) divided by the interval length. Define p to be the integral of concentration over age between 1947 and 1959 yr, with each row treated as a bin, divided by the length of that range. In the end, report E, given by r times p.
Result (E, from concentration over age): 1.47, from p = 1.2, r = 1.27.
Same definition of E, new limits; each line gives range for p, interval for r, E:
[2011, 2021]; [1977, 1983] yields 1.55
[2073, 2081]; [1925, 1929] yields 1.83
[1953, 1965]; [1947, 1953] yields 1.33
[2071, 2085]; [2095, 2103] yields 2.17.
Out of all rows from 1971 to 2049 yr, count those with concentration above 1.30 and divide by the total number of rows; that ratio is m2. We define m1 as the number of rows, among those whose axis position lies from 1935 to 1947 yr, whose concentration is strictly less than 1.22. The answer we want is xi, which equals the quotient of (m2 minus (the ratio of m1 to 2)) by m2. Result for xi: -25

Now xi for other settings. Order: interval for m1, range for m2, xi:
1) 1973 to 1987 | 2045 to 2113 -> -2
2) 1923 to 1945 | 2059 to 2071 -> -1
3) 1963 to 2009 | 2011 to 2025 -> -34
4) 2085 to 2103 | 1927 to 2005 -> 1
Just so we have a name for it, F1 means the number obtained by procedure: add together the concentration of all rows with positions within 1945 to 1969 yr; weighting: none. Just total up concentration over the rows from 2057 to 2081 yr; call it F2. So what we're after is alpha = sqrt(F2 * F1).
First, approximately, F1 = 13.8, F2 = 16.6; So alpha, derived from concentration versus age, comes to 15.1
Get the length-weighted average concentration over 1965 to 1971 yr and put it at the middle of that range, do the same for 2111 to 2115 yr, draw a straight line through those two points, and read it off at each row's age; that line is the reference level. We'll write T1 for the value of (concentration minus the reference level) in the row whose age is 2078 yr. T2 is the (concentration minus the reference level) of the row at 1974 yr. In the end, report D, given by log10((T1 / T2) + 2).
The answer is 0.31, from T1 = 0.00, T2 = 0.1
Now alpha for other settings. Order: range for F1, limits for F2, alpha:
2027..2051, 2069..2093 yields 16.1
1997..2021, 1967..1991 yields 14.5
